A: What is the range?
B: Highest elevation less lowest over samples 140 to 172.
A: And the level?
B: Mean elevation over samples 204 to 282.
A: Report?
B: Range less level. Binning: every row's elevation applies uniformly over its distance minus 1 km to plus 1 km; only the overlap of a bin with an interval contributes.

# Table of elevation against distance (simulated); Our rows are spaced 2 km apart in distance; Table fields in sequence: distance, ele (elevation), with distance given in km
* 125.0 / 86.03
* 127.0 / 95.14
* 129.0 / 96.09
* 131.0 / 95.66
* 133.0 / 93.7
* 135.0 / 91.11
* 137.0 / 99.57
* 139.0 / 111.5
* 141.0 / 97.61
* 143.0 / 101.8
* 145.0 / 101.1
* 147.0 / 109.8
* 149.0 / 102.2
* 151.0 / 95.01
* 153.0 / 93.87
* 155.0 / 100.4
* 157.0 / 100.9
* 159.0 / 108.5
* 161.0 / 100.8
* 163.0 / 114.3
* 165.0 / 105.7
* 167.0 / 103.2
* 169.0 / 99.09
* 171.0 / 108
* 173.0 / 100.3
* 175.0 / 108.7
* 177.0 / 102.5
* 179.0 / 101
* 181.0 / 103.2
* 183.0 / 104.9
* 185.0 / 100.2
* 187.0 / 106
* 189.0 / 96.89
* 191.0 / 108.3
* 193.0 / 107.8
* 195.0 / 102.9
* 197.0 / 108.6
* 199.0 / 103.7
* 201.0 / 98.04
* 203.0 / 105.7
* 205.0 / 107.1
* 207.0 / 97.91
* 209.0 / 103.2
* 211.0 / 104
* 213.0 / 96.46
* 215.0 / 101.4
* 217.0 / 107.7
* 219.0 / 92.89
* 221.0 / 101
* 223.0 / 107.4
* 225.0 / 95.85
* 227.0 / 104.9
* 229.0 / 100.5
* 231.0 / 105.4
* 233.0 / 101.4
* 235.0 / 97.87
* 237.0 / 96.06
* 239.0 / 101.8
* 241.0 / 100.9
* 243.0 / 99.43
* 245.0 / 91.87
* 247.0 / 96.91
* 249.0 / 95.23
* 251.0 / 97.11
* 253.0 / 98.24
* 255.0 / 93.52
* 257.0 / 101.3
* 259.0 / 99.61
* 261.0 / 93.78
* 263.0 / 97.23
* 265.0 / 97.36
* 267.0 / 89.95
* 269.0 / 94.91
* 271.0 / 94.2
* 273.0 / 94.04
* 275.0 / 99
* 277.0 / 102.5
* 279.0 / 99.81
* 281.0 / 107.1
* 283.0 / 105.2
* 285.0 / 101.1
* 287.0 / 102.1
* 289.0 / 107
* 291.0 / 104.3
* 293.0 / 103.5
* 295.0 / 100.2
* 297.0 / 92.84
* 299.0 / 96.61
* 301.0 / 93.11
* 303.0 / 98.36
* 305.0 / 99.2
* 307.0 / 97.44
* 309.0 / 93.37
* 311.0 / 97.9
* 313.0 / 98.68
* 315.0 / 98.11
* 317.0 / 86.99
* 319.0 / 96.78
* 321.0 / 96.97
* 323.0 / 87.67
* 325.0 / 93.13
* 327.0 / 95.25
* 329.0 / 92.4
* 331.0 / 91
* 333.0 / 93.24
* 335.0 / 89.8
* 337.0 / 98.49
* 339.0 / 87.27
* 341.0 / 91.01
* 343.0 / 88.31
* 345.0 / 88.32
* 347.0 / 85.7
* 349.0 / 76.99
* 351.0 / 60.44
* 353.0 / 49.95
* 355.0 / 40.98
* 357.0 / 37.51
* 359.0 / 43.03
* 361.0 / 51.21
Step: -79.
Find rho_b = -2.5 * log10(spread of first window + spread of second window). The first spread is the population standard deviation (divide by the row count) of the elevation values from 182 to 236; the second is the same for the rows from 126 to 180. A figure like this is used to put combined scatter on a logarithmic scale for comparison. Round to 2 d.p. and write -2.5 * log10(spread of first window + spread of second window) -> -2.51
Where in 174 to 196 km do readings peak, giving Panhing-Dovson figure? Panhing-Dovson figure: 175.0 km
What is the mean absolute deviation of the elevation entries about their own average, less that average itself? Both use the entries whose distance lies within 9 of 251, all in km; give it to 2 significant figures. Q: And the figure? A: -95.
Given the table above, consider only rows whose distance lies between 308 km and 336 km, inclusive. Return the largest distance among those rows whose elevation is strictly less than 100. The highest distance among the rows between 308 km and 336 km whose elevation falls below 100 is 335.0 km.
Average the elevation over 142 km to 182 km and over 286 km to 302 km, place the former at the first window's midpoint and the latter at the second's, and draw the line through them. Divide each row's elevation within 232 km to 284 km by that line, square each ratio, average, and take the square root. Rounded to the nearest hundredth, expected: 0.97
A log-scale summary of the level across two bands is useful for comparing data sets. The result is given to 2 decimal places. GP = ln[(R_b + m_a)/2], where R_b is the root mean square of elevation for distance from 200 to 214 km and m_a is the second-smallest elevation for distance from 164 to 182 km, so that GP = 4.62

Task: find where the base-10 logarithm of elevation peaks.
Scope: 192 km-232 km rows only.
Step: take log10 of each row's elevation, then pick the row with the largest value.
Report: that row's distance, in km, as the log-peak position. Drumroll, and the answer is 197.0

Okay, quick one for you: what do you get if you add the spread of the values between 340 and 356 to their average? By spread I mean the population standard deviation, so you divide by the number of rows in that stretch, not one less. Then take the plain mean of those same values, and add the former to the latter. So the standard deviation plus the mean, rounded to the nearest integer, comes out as 91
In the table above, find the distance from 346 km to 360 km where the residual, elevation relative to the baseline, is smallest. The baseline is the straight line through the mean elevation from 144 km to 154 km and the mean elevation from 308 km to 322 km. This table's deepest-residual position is 357.0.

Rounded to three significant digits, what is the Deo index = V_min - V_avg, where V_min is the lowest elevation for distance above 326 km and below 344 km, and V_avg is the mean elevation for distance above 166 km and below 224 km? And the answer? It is -15.8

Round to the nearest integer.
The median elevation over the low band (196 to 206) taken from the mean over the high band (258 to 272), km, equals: -10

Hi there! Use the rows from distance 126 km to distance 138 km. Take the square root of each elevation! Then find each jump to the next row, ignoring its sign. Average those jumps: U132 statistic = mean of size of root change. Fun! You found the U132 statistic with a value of 0.148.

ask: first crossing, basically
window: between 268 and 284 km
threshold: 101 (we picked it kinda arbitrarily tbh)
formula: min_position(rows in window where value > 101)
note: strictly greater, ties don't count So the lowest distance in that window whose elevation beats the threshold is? 277.0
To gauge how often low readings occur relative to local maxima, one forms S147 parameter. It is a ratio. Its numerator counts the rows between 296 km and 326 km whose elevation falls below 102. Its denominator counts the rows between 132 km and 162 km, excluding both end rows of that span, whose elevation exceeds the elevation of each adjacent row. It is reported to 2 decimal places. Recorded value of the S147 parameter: 3.75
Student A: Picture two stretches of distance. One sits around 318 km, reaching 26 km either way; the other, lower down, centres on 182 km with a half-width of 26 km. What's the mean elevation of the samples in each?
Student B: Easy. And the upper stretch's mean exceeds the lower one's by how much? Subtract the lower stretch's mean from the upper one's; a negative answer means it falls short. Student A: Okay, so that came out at -9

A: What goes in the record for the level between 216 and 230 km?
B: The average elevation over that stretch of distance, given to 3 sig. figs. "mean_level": 101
